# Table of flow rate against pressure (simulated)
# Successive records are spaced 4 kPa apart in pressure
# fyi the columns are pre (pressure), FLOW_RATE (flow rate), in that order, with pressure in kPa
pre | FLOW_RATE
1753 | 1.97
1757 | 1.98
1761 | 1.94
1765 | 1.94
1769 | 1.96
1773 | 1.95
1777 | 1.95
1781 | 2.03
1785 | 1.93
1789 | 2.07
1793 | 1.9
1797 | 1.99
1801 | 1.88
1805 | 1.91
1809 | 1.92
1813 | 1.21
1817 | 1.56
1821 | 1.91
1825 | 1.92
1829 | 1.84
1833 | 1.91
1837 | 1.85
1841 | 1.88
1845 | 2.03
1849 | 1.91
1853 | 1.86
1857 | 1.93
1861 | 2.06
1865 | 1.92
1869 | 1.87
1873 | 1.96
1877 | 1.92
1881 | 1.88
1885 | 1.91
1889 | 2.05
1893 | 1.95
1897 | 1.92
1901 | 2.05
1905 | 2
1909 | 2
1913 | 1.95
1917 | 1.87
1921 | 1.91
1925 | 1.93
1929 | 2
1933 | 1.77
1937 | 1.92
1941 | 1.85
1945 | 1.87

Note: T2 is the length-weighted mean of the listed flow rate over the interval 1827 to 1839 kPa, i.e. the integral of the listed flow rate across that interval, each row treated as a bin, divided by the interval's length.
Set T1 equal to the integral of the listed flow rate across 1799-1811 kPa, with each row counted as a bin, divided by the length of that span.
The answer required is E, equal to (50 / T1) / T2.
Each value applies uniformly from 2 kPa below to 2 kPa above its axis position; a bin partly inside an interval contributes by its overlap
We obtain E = 14.1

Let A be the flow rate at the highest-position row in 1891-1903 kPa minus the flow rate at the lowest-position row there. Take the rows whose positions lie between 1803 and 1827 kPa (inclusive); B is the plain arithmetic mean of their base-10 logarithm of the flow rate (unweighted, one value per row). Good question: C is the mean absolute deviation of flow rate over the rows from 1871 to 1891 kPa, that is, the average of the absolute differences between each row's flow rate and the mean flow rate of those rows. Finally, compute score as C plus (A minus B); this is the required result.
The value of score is -0.09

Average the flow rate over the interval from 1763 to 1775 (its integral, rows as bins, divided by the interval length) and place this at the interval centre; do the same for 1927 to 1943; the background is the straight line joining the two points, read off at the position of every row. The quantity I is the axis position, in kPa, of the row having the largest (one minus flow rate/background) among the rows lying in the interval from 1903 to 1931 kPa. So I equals 1917 kPa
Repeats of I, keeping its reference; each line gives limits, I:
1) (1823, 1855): 1829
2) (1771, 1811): 1801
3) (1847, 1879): 1853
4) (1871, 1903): 1881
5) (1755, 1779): 1761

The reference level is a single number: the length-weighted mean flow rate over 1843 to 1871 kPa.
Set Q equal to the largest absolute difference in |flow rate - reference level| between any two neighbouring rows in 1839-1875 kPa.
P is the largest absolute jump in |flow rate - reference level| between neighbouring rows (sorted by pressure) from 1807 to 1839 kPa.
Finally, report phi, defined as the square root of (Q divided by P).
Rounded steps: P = 0.71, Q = 0.11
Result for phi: 0.39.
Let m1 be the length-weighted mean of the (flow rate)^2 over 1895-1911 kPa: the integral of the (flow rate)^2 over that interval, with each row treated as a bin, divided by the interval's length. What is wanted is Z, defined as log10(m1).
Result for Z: 0.599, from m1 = 4.0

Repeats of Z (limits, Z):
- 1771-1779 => 0.580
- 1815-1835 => 0.526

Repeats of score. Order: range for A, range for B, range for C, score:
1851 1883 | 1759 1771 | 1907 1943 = -0.21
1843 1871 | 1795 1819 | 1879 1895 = -0.34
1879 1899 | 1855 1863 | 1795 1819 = -0.02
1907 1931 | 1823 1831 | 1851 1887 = -0.23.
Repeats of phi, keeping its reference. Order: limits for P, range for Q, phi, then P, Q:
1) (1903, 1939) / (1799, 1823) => 2.18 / 0.15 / 0.71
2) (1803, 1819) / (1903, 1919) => 0.29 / 0.71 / 0.06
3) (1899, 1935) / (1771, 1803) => 1.04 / 0.11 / 0.12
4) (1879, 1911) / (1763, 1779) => 0.45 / 0.10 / 0.02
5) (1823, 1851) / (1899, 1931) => 0.87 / 0.08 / 0.06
